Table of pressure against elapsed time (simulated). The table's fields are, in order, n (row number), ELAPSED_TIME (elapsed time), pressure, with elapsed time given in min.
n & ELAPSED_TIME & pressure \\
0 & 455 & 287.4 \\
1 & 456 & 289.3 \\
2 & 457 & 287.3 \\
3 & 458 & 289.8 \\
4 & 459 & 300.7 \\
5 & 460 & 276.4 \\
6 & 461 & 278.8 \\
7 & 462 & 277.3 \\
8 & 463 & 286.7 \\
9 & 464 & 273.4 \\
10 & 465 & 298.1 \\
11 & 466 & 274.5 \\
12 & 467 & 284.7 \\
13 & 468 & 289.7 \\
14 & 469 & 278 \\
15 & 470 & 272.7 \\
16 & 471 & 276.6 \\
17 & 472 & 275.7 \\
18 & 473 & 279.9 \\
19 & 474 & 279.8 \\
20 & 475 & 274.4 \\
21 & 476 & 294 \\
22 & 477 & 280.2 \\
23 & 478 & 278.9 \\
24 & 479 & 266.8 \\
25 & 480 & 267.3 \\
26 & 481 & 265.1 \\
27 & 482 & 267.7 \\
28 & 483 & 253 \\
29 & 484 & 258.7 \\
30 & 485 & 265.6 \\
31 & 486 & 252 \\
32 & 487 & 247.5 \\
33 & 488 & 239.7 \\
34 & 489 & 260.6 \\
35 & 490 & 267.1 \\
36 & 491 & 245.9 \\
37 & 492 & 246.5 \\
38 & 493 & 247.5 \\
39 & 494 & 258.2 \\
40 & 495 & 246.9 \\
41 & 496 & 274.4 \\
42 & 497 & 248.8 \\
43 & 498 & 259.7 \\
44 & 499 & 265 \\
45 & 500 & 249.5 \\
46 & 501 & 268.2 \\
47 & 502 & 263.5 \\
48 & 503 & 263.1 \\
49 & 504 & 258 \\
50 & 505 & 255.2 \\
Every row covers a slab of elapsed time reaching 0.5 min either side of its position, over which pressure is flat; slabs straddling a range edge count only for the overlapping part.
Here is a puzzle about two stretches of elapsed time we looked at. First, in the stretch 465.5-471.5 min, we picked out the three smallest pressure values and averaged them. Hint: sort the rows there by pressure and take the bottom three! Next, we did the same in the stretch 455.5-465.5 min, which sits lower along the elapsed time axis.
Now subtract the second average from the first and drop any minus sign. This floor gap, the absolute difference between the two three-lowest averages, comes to 1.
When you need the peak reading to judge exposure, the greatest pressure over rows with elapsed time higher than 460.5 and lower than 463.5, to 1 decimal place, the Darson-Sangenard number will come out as 286.7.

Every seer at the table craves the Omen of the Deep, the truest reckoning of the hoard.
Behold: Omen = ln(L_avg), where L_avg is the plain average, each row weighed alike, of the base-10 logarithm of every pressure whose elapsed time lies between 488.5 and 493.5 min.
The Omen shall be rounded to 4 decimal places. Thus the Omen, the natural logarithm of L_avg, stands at 0.8770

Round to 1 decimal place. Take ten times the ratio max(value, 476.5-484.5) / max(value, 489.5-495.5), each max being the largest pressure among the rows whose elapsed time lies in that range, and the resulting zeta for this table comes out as 10.5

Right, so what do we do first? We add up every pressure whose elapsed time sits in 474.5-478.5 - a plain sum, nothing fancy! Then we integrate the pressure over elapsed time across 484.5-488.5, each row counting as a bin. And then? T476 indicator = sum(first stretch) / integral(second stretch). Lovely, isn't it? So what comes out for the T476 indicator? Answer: 1.12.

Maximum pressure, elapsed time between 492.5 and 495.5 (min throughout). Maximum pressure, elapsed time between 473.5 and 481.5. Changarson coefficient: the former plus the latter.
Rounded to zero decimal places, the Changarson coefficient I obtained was 552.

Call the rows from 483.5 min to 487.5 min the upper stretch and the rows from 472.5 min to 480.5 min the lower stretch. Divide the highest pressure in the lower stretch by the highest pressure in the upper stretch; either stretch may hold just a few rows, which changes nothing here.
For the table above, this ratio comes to 1.11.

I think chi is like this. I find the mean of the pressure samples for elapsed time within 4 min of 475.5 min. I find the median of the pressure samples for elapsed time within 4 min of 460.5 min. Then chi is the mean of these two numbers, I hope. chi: 281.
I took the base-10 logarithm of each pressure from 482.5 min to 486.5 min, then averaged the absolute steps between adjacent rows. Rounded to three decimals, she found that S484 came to 0.015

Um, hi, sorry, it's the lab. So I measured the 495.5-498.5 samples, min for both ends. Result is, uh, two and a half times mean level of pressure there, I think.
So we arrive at 652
